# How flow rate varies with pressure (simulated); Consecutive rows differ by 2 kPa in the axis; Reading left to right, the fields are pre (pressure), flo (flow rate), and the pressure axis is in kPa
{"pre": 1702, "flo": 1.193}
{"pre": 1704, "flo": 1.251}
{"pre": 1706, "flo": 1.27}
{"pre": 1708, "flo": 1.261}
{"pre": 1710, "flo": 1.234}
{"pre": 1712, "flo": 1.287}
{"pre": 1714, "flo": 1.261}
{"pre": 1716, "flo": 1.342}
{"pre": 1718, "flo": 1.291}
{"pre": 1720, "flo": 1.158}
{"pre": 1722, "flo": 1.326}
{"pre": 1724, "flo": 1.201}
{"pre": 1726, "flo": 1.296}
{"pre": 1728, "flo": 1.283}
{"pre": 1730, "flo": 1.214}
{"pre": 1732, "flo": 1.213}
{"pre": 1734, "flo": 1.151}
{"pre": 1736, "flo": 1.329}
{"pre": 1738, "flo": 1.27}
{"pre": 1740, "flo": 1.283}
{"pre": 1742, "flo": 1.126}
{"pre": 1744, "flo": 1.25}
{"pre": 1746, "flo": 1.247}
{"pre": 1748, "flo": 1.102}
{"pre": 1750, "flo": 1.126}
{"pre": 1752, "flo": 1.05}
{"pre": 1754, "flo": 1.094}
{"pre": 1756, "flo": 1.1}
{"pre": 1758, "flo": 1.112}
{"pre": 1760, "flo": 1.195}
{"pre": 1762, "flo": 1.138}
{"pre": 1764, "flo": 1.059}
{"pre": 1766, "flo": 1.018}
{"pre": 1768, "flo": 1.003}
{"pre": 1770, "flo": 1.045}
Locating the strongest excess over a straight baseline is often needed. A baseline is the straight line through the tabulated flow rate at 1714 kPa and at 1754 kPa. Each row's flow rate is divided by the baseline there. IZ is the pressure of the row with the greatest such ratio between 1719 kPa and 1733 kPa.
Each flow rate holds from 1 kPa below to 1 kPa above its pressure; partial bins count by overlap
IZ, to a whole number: 1722 kPa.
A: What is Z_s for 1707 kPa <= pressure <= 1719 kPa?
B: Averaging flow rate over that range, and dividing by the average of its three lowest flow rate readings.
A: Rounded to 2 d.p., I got 1.02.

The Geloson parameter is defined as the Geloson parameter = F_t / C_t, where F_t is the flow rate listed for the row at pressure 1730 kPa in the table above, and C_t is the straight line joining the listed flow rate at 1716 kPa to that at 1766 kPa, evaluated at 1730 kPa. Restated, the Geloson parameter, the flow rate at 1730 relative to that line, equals 0.97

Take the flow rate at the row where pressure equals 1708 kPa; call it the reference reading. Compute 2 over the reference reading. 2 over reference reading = 1.59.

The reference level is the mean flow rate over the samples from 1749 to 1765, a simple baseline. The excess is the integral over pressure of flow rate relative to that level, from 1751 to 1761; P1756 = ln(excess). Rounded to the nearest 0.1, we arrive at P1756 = -4.7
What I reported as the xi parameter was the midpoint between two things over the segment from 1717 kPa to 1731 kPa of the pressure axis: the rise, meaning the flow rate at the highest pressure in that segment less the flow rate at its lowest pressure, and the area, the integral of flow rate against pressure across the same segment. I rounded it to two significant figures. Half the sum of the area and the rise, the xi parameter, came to 8.7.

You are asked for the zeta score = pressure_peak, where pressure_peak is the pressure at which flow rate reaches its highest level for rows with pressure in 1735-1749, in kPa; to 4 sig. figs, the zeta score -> 1736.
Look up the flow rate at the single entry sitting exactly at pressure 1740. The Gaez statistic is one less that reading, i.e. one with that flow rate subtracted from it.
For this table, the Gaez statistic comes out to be -0.28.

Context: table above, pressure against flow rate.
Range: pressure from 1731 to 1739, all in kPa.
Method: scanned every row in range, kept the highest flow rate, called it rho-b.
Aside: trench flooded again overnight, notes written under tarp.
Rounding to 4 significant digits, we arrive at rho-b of 1.329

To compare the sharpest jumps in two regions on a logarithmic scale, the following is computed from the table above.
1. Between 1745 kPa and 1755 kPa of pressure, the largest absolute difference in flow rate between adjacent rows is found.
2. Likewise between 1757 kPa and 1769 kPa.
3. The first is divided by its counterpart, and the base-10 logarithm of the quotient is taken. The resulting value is 0.24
